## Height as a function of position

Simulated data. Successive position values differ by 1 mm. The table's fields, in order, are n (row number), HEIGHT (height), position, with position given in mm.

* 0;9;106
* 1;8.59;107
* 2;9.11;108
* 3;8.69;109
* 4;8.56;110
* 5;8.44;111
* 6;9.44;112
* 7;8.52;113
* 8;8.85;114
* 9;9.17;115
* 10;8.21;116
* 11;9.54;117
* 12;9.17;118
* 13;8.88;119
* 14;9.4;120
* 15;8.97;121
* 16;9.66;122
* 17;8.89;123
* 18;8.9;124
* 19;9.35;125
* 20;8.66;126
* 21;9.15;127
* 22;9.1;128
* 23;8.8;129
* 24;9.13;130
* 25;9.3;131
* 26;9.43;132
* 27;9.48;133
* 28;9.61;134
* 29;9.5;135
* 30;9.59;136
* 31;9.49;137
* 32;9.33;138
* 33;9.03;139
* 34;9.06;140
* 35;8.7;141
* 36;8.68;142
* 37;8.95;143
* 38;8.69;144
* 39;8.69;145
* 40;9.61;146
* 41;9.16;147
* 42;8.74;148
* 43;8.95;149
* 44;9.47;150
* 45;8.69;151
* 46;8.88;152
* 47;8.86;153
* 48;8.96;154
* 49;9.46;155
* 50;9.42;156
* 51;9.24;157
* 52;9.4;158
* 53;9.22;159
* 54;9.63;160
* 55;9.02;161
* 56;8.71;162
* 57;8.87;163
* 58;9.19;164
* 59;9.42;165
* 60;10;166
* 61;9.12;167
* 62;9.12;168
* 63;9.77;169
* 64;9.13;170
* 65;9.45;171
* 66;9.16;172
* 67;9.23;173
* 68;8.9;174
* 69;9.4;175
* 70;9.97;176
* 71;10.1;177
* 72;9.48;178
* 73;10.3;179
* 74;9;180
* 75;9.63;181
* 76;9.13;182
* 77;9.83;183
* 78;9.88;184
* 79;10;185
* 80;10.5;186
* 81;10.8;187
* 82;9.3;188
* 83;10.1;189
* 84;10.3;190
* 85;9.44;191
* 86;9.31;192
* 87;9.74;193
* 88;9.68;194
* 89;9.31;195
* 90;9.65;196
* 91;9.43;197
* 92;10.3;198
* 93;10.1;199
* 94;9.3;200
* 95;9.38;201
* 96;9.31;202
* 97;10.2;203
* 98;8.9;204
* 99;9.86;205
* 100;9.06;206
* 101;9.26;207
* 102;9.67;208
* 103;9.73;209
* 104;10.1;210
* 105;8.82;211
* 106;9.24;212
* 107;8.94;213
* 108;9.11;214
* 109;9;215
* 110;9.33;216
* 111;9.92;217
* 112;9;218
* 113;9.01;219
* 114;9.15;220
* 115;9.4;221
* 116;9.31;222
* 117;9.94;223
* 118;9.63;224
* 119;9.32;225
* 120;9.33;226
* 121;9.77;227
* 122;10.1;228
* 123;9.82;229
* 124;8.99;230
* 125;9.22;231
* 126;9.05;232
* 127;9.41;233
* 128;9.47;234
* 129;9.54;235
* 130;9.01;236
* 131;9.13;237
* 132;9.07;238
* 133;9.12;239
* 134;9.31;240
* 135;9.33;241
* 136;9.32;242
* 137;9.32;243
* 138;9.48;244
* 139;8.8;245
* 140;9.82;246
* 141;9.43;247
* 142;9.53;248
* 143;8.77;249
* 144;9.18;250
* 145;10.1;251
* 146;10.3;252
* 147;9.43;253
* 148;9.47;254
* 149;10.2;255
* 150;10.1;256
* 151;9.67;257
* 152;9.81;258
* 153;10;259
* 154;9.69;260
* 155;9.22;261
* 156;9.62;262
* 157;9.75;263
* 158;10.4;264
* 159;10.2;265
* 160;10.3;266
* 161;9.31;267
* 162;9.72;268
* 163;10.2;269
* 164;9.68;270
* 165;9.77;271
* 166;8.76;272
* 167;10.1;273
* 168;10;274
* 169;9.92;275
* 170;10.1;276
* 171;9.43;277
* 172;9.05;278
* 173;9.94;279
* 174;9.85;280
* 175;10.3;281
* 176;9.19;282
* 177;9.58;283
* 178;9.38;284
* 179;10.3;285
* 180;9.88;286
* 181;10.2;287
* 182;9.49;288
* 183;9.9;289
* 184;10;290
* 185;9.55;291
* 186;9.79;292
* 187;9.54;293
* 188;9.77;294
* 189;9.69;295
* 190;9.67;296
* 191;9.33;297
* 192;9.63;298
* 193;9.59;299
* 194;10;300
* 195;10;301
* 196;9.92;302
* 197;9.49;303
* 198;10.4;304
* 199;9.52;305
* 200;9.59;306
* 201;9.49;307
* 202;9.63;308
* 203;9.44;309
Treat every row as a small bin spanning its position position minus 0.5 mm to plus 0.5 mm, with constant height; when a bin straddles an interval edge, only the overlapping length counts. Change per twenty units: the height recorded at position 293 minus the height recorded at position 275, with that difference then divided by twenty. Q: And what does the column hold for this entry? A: -0.019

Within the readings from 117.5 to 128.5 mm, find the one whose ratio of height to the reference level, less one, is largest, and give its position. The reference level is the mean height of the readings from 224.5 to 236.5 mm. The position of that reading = 122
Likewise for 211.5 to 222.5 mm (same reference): 217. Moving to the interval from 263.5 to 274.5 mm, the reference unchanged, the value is 264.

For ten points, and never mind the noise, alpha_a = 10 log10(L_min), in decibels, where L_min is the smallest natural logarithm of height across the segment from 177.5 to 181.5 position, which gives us 3.419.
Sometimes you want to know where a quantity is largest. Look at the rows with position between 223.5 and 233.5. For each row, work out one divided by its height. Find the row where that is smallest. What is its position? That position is 228 mm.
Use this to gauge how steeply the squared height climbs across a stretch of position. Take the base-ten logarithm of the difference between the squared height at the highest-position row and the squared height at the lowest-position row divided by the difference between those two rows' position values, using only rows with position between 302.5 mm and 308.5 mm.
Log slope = -0.3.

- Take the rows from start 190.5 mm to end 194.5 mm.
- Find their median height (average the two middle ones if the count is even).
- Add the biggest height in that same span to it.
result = 19.3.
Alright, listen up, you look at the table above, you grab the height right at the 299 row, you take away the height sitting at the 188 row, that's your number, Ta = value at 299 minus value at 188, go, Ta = 0.3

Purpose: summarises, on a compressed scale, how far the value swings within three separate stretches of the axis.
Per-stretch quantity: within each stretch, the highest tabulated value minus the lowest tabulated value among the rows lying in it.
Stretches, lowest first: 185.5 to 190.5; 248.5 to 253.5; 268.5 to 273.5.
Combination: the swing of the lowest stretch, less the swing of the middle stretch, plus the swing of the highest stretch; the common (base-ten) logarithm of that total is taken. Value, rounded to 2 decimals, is 0.15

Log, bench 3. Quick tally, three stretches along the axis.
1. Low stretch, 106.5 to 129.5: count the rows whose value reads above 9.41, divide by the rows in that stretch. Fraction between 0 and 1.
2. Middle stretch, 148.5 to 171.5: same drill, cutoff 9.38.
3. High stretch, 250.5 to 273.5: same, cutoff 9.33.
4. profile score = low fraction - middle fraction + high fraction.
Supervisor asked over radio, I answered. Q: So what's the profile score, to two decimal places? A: 0.61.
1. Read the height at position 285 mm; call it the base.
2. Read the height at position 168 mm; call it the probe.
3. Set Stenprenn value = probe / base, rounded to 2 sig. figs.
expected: 0.89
